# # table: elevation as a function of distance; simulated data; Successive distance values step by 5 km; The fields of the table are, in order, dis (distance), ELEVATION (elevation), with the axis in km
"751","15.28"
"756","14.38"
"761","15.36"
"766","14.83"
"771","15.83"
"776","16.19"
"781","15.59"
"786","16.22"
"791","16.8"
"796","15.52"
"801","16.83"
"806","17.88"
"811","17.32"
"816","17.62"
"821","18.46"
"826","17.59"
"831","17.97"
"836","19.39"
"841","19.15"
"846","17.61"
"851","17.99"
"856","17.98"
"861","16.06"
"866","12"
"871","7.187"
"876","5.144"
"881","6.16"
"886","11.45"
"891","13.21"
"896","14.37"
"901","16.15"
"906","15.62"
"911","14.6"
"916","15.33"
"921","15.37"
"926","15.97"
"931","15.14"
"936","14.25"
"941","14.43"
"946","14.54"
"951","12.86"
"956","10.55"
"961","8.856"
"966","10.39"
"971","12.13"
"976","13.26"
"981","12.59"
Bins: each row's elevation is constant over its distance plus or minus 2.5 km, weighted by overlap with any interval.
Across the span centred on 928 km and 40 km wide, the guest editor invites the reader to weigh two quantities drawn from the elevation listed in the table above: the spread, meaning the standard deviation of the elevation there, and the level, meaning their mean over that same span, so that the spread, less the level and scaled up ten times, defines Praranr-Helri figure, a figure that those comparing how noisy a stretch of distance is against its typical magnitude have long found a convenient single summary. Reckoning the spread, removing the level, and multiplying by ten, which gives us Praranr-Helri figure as -144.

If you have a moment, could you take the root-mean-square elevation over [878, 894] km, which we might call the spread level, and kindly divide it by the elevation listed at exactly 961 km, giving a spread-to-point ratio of 1.21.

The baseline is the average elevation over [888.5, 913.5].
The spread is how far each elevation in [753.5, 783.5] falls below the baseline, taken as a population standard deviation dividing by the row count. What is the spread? 0.6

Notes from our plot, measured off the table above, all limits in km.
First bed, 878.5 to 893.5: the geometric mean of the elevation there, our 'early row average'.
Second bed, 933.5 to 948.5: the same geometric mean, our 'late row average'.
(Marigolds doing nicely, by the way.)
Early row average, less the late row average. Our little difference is -5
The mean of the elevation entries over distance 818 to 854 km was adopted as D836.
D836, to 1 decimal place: 18.3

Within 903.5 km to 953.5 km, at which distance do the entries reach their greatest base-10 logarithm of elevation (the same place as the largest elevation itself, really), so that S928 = 926 km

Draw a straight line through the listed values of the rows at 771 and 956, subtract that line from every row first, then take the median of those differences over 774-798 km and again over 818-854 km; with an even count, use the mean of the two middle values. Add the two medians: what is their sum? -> 4.6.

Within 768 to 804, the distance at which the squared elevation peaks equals 801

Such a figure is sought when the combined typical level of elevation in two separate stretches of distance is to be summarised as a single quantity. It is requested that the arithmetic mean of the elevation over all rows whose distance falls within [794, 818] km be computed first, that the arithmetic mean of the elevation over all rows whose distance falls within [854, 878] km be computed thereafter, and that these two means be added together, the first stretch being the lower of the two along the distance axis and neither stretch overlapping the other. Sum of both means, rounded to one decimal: 28.7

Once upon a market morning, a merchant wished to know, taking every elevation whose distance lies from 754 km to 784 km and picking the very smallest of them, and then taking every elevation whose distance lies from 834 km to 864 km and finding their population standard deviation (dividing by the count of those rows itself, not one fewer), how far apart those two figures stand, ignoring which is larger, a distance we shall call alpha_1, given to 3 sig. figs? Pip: 13.3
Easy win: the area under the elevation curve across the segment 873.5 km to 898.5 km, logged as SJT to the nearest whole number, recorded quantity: 252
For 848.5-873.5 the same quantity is 356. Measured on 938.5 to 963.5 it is 306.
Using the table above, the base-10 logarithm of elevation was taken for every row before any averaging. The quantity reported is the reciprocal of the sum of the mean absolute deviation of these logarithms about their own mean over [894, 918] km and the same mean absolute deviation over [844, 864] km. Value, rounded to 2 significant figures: 29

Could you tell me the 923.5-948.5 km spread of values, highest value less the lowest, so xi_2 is 1.7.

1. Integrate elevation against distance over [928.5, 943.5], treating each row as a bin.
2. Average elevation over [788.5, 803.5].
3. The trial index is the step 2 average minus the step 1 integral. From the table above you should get -203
